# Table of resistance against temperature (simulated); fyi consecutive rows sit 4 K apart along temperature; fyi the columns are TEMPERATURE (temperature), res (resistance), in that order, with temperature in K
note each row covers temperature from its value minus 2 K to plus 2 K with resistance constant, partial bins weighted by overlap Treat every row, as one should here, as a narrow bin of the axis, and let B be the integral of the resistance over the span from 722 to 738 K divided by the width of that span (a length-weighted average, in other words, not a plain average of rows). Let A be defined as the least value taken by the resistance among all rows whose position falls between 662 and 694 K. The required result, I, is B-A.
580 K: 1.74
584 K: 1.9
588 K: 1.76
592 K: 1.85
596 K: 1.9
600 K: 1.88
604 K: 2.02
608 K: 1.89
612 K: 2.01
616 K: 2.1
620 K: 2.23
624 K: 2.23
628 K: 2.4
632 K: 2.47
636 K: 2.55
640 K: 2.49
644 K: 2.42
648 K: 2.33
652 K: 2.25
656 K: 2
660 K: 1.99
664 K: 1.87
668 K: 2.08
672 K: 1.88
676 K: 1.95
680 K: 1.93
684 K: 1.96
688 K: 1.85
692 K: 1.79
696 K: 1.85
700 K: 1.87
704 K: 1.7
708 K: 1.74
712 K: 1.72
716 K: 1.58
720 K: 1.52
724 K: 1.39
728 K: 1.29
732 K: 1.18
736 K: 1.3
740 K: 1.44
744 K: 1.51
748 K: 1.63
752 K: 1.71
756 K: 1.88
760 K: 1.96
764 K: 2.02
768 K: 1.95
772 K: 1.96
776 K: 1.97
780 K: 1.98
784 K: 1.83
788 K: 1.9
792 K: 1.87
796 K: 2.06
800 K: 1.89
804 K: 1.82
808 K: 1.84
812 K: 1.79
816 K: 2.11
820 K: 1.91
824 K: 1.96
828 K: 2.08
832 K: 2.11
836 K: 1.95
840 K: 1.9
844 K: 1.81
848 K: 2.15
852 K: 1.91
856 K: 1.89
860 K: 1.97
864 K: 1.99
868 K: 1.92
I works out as -0.50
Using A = 1.79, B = 1.29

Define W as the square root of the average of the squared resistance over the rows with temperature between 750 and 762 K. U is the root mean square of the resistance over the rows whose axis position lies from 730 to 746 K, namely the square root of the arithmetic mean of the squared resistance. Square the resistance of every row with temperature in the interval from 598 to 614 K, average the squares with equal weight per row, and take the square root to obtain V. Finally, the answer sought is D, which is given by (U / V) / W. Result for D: 0.38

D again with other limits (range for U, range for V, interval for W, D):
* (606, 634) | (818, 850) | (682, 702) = 0.59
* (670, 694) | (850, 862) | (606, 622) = 0.48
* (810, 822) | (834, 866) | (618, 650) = 0.42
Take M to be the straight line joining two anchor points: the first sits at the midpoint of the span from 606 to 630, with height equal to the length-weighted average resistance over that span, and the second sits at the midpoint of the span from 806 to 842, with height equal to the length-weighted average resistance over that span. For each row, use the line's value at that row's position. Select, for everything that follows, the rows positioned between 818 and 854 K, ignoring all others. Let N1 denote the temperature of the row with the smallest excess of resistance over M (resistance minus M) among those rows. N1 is 844 K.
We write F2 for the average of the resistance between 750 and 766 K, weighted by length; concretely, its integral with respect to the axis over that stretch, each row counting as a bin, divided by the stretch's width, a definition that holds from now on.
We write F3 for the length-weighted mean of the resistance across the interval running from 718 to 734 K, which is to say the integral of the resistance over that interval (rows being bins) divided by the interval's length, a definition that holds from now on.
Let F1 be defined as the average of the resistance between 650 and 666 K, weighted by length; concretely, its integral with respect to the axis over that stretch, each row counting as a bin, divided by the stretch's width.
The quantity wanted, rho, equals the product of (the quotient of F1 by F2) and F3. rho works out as 1.44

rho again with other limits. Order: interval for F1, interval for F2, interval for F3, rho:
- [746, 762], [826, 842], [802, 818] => 1.69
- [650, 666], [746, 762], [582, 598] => 2.09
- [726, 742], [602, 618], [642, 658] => 1.46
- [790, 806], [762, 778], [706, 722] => 1.59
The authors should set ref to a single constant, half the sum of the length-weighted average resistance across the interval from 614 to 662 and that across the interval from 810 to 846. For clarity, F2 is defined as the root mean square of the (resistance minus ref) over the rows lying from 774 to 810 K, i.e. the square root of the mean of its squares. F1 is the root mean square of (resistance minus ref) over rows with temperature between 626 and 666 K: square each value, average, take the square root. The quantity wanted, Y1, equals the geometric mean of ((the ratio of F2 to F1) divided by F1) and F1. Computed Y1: 0.9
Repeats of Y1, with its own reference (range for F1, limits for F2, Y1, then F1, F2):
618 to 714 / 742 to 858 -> 1.0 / 0.27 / 0.255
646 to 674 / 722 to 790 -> 1.7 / 0.18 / 0.508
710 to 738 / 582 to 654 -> 0.6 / 0.72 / 0.250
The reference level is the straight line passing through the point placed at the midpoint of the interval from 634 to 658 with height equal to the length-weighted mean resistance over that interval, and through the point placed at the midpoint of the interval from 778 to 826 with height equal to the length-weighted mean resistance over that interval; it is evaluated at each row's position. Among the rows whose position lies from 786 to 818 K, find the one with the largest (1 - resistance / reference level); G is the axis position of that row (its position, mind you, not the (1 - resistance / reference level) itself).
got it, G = 812 K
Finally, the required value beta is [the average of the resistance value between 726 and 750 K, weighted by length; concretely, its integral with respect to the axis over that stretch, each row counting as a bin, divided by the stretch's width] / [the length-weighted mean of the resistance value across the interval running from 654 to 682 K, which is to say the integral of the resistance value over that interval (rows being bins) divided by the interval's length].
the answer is 0.7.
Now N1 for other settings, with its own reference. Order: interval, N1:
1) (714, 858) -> 732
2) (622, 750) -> 732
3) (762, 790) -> 784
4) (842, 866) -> 844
